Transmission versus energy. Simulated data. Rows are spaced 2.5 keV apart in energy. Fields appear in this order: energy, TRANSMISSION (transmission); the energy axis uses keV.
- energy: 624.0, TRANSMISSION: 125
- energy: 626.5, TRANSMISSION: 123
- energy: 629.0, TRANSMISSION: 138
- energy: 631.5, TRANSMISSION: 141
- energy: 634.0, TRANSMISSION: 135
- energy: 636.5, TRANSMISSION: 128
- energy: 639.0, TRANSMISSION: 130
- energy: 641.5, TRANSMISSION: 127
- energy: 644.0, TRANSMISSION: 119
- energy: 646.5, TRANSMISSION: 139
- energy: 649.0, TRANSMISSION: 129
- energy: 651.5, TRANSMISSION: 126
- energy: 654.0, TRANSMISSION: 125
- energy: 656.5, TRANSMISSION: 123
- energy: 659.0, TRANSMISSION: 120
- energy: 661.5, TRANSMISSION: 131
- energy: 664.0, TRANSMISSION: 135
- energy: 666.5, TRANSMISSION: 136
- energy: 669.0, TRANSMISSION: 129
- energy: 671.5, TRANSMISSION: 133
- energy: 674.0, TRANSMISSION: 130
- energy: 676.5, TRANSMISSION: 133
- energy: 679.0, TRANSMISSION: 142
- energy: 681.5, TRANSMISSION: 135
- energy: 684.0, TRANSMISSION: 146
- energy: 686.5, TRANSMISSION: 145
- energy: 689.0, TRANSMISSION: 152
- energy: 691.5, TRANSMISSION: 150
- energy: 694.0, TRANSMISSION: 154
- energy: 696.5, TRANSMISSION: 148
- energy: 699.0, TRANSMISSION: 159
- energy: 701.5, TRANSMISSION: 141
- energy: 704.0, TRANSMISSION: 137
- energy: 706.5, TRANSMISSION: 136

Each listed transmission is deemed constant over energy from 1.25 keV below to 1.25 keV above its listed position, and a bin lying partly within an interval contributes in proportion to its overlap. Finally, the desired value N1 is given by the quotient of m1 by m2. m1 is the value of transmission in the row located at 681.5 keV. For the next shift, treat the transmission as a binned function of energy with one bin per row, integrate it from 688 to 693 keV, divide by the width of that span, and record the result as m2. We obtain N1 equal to 0.89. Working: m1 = 135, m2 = 151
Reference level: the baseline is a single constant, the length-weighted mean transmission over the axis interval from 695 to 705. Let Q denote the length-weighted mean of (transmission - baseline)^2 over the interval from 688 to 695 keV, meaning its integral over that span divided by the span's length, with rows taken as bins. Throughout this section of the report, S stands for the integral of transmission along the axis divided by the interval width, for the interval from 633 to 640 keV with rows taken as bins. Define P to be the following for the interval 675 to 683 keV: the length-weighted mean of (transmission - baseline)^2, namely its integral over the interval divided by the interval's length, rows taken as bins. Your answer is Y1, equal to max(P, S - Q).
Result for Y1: 117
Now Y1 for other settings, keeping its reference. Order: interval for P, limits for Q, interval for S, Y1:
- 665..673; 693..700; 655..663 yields 205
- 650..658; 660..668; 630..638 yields 488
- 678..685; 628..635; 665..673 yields 56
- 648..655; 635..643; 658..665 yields 404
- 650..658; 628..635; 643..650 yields 488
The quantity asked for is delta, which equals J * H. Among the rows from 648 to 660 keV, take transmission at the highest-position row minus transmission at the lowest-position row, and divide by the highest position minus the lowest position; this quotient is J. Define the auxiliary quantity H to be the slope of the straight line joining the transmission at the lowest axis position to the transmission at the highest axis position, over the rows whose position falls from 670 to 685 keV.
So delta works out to -0.94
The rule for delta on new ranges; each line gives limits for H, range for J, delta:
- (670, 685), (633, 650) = -0.42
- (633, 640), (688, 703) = 0.88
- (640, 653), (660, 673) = -0.02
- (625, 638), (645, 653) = -1.30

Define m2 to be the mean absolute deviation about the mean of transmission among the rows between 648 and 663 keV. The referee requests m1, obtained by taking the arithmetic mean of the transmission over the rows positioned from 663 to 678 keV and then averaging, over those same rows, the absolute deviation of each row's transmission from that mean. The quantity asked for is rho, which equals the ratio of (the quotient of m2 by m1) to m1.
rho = 0.67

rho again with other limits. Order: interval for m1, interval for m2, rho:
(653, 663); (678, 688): 0.33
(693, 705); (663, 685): 0.08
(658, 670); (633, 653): 0.20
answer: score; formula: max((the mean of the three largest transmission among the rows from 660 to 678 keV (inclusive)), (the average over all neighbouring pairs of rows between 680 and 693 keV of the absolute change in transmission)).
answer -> 135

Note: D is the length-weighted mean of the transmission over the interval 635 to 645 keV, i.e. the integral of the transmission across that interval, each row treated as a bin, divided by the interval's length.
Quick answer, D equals 126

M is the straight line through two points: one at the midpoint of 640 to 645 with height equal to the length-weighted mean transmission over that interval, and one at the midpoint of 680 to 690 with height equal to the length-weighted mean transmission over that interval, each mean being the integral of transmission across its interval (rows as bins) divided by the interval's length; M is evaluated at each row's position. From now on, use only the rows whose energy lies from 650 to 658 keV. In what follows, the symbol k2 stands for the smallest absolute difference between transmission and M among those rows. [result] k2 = 1.9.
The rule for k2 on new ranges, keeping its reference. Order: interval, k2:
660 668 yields 0.8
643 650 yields 2.3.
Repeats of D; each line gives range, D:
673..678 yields 132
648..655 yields 127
